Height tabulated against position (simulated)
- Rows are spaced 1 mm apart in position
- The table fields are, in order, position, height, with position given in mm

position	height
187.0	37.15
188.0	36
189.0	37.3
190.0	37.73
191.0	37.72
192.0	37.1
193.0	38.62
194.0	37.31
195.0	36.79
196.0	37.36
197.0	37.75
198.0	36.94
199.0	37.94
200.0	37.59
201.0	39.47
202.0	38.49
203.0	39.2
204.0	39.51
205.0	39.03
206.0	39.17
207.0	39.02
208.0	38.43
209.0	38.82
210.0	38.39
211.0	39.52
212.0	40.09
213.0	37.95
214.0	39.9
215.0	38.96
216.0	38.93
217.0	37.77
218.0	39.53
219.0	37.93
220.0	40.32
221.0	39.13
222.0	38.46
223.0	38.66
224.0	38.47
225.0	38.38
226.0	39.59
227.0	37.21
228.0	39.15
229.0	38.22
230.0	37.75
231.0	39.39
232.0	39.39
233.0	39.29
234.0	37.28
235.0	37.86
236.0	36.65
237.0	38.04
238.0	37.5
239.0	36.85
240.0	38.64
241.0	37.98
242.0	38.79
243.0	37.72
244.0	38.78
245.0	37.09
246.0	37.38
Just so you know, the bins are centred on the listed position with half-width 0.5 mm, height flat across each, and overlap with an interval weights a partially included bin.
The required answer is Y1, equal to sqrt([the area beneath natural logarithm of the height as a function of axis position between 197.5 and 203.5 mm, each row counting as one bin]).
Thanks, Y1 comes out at 4.68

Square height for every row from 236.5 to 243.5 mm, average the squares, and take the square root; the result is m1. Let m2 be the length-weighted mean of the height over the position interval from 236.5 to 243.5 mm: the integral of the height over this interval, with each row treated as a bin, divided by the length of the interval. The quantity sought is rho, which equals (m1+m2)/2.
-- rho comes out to 37.9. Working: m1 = 37.9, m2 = 37.9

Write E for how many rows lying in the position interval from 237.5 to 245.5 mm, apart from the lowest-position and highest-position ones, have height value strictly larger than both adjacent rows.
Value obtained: 3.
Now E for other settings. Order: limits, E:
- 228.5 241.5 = 3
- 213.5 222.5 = 2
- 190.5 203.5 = 4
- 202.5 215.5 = 5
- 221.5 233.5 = 3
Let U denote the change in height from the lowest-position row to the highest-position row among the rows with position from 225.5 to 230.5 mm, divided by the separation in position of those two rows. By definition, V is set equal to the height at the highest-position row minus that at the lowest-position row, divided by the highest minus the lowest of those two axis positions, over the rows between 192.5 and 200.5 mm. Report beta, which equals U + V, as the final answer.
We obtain -0.61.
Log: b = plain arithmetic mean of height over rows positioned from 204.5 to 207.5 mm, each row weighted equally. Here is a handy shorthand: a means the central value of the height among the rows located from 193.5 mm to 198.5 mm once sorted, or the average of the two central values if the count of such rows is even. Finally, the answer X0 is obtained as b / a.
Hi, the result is 1.05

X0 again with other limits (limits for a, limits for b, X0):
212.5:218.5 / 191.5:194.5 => 0.97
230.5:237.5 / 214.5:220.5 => 1.02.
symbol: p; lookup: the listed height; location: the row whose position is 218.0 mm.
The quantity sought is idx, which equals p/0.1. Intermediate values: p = 39.53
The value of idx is 395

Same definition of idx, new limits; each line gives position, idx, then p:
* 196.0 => 374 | 37.36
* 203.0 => 392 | 39.2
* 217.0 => 378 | 37.77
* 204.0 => 395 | 39.51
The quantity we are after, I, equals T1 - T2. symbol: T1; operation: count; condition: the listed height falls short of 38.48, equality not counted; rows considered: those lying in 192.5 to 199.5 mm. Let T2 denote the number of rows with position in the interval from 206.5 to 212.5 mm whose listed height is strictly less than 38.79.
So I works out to 4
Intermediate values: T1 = 6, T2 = 2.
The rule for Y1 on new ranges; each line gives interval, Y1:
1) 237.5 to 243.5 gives 4.67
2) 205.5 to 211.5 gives 4.69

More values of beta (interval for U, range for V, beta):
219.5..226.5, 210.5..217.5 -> -0.41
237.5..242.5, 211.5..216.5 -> 0.03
